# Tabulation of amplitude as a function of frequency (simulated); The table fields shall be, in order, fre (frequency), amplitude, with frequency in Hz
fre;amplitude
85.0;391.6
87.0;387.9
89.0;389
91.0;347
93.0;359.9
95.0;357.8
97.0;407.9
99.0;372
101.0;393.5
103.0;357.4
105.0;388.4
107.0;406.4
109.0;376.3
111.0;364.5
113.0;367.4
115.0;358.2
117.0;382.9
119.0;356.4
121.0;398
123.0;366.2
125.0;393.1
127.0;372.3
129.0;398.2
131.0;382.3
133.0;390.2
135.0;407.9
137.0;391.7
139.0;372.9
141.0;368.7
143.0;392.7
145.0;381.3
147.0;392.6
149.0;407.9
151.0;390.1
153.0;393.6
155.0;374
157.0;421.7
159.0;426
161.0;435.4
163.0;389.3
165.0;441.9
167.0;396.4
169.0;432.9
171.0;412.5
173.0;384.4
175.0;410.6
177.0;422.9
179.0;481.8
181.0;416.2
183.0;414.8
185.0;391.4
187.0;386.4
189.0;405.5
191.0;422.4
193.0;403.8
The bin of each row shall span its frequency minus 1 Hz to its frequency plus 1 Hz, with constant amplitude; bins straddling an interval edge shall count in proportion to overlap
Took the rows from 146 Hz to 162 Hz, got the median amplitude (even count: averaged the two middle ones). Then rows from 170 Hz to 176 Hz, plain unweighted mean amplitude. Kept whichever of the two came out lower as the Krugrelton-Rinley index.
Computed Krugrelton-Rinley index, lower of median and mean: 401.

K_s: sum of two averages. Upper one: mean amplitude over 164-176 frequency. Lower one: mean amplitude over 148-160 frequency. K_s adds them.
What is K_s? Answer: 815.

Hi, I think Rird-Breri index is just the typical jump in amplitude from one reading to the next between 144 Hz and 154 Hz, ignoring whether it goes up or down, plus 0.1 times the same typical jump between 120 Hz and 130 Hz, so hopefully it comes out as 14.6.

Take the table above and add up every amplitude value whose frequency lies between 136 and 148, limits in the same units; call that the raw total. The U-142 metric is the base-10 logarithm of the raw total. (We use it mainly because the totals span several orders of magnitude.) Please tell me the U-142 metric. 3.36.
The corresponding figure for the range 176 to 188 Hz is 3.40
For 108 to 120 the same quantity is 3.34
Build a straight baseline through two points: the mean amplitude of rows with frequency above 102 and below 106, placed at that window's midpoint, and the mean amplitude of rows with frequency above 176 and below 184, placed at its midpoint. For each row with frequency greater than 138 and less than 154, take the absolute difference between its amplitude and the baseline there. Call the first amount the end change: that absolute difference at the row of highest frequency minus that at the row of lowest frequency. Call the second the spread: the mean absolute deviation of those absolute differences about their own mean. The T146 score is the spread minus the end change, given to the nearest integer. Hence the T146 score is 17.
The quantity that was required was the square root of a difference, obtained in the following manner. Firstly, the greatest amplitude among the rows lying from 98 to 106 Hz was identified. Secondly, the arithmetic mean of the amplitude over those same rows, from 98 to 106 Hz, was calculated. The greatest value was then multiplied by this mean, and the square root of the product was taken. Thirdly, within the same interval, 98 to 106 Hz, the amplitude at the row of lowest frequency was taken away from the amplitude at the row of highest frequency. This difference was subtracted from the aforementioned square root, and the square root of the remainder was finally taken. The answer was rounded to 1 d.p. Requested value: 19.2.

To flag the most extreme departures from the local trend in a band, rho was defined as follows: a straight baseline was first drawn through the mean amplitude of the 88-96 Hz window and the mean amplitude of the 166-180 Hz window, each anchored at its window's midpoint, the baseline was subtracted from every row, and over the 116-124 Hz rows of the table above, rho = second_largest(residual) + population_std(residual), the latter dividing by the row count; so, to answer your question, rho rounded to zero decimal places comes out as 18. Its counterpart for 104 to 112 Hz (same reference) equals 33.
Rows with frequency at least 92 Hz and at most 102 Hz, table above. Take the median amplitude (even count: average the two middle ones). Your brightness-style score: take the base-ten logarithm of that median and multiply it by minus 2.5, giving -6.43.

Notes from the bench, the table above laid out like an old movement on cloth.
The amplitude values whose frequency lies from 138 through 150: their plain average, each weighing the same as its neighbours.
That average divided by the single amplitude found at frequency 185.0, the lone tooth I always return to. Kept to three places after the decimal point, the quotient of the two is 0.986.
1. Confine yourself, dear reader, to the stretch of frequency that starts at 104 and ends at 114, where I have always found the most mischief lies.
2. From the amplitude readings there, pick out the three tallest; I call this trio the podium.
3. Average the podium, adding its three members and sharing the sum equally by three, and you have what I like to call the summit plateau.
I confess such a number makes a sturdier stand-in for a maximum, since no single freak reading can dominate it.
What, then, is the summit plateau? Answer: 390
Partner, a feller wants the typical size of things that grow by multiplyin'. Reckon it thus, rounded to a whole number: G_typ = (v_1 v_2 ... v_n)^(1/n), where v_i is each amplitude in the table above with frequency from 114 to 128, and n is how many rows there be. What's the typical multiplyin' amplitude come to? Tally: 375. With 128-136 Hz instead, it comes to 395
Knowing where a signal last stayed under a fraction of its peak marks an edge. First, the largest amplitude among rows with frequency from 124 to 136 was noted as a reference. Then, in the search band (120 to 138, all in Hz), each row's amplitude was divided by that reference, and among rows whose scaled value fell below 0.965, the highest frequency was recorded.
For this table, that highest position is 137.0 Hz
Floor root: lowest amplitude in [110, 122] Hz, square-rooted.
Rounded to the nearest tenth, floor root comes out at 18.9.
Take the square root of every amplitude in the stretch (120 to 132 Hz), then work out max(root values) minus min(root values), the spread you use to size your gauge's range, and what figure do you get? 0.82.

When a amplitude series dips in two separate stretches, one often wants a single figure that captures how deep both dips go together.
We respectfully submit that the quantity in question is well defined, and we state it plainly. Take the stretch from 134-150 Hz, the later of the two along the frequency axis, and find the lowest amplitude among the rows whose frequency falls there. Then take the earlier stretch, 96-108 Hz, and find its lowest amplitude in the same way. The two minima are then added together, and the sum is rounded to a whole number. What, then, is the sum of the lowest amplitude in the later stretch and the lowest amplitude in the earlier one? 726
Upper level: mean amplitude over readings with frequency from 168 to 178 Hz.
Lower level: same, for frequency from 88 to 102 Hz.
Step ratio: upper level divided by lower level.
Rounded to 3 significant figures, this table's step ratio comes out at 1.10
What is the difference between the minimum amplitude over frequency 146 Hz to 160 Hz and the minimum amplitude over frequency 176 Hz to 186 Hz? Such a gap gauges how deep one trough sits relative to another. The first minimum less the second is -17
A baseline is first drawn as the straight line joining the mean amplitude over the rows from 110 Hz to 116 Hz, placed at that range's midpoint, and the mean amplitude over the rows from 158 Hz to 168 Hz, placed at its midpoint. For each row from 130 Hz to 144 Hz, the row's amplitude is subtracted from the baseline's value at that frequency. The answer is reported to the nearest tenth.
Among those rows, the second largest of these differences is 18.8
